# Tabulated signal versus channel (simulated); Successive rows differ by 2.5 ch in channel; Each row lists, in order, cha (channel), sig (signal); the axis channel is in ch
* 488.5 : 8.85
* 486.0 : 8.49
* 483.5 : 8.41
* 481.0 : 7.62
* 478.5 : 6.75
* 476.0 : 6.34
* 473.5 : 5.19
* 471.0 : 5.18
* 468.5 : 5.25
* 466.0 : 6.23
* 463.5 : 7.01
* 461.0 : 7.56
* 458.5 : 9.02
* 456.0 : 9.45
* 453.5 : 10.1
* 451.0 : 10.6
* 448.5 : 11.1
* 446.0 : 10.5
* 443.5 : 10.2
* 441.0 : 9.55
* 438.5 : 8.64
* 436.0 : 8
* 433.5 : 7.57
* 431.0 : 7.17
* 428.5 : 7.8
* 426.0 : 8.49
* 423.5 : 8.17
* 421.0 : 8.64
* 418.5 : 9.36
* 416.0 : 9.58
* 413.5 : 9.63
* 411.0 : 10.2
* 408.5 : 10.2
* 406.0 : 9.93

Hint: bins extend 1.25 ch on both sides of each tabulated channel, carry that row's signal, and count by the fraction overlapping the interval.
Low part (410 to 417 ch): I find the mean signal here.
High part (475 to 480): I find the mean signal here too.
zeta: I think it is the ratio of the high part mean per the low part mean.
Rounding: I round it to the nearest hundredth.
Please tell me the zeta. 0.67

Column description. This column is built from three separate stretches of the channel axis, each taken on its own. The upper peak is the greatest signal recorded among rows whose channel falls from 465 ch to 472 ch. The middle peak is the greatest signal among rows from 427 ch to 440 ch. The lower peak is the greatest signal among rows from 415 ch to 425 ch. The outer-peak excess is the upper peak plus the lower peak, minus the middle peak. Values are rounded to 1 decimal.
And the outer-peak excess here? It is 7.2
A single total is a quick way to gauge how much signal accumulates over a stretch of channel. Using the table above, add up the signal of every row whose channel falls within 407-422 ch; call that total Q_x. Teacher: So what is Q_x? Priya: 58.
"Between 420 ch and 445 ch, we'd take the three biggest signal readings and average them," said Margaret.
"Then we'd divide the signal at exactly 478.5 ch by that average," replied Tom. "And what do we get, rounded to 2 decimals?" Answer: 0.71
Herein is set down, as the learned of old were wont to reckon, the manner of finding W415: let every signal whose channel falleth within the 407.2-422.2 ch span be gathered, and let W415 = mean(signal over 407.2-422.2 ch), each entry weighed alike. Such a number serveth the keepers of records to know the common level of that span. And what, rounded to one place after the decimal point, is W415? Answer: 9.6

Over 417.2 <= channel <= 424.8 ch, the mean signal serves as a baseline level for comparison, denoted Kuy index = 8.7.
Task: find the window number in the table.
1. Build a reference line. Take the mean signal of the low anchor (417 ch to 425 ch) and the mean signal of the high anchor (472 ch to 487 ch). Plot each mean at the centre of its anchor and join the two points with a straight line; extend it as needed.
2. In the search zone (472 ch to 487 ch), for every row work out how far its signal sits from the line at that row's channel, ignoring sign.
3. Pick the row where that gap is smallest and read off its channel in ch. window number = 478.5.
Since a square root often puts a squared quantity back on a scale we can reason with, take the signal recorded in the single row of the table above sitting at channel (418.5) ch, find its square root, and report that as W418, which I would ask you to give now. 3.1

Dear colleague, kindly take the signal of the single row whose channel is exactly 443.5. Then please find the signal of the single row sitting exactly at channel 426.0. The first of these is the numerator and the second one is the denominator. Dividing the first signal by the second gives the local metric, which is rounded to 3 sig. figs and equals 1.20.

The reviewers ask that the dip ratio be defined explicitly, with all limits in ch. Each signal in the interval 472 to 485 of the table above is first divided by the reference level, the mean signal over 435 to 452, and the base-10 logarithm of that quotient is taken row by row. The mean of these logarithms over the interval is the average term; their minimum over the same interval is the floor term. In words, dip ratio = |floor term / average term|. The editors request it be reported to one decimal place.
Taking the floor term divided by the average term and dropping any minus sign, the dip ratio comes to 1.7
